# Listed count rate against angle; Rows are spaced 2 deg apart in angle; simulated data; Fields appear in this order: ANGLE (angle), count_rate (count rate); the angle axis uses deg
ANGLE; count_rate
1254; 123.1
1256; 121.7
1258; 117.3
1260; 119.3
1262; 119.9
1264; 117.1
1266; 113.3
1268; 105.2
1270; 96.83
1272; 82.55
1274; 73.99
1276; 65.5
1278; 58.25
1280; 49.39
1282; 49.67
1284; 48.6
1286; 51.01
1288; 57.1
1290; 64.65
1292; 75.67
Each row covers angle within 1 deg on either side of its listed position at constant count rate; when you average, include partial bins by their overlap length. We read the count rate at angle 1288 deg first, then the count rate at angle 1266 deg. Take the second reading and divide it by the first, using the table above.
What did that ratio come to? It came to 1.98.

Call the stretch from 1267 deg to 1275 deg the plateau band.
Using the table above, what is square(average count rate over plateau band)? 8036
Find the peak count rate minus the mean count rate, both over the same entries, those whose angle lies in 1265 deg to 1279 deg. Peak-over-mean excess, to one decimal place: 28.2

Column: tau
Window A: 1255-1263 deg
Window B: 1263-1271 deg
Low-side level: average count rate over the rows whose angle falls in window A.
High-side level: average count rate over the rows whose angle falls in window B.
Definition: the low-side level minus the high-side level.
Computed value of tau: 11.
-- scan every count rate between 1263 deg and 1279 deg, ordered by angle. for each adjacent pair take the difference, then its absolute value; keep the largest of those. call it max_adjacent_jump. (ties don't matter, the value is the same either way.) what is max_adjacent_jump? 14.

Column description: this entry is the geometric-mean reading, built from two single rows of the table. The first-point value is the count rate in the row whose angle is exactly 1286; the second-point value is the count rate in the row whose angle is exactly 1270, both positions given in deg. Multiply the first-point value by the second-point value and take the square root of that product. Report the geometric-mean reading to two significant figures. 70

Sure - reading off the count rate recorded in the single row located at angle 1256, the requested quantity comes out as 121.7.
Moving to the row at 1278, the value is 58.25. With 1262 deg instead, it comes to 119.9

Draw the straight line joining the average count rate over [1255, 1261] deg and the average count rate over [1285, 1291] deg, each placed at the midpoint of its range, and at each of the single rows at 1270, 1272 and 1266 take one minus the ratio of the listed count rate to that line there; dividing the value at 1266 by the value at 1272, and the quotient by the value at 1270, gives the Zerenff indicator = 50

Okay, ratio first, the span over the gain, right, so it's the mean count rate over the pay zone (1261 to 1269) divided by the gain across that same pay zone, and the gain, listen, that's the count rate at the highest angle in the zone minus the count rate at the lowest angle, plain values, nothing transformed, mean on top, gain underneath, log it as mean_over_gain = -7.7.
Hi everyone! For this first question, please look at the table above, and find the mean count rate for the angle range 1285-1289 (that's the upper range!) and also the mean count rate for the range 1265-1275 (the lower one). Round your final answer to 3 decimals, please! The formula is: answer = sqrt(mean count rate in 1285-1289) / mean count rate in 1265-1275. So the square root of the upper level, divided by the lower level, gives 0.078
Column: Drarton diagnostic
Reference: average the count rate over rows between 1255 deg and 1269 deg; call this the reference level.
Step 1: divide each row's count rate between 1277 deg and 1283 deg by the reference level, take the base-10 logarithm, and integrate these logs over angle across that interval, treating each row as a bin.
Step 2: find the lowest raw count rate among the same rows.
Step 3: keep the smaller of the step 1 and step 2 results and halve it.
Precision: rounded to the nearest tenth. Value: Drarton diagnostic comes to -1.0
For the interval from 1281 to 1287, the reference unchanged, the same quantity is -1.1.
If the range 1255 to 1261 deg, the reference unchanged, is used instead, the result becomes 0.0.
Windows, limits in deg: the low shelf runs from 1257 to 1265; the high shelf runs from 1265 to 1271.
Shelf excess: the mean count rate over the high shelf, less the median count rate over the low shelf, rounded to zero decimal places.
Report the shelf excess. -13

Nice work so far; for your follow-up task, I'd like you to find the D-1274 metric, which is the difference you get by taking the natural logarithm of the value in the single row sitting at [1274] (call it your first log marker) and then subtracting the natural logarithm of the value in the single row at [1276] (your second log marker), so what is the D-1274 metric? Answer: 0.1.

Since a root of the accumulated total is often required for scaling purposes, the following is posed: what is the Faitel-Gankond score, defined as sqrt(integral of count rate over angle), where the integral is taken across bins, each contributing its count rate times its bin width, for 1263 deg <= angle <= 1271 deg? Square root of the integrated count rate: 29.4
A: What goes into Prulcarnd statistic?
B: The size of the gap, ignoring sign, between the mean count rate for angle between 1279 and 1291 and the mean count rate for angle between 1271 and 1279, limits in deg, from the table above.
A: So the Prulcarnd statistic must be 17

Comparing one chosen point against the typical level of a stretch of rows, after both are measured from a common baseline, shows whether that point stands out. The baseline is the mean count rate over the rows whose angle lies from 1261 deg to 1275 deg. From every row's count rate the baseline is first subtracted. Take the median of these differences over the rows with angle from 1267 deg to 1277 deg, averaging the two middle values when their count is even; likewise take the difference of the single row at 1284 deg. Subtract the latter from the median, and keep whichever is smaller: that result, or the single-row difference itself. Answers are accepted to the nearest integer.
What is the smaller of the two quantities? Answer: -53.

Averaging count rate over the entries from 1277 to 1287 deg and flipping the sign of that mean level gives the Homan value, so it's -51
